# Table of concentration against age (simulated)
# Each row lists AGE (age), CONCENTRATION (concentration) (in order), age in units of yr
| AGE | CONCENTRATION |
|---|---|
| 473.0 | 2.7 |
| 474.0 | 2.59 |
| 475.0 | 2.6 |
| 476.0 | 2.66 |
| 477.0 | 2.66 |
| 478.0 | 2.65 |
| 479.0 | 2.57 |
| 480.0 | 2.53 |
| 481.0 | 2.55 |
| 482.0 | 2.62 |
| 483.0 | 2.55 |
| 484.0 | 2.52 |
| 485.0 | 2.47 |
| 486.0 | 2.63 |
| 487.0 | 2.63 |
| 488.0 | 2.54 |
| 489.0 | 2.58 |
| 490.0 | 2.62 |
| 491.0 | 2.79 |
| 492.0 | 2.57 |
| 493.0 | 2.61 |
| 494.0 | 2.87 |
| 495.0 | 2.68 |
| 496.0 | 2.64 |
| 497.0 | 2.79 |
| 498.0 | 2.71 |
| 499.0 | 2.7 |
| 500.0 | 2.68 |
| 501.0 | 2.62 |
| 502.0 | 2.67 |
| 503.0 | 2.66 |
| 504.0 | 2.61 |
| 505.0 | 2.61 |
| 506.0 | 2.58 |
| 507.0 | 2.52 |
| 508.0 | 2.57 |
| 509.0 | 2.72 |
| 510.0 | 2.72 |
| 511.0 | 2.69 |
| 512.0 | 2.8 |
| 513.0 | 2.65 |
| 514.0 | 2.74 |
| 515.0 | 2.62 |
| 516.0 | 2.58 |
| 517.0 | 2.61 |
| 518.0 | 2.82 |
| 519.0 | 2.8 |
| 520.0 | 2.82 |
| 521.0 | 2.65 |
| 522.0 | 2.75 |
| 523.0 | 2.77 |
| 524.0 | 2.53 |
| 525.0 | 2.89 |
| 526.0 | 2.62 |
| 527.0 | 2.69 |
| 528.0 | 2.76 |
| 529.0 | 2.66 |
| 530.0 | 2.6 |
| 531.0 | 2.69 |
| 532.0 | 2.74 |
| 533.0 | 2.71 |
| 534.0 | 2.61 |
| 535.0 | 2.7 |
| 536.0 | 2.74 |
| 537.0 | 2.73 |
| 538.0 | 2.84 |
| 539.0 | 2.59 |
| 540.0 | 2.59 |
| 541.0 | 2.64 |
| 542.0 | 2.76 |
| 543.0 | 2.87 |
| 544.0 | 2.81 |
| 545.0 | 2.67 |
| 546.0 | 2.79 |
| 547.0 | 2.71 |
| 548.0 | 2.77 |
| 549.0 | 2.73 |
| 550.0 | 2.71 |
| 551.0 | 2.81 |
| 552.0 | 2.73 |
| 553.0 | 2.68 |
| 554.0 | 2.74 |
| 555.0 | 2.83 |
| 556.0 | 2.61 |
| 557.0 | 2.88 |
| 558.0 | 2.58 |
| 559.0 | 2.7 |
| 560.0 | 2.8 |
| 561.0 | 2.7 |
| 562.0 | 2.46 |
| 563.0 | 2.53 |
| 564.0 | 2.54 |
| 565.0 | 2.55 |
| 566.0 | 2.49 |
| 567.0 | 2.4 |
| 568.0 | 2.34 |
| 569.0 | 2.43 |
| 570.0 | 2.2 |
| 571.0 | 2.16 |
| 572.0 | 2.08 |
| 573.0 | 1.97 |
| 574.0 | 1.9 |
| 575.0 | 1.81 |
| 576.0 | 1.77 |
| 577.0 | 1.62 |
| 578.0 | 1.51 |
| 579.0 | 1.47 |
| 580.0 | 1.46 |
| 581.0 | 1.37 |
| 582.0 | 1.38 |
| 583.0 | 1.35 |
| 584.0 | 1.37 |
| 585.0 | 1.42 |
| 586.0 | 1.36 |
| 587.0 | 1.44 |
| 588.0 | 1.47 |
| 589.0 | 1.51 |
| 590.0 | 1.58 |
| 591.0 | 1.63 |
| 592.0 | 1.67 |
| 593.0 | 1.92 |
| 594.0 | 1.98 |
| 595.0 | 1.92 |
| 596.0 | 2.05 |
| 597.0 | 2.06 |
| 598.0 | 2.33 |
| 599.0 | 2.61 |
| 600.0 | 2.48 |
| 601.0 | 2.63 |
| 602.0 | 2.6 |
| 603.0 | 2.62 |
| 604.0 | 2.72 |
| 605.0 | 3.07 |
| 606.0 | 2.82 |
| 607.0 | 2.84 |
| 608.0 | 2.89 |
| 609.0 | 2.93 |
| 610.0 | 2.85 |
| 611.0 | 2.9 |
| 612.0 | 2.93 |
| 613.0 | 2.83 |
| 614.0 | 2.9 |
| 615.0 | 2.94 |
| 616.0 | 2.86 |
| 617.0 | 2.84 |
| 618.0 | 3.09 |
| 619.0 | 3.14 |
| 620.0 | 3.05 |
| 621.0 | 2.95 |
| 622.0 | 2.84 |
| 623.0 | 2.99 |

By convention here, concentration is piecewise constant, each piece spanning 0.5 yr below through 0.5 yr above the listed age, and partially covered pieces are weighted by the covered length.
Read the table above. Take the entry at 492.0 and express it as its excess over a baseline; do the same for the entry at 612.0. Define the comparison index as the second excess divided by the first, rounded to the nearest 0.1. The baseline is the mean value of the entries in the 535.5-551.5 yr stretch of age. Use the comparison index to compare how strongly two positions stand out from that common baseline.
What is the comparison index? -1.2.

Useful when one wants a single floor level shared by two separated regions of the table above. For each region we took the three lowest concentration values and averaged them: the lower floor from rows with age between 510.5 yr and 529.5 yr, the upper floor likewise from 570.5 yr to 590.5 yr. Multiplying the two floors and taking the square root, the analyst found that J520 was 1.9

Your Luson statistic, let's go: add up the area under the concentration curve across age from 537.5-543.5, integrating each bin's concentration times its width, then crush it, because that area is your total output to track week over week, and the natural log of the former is 2.8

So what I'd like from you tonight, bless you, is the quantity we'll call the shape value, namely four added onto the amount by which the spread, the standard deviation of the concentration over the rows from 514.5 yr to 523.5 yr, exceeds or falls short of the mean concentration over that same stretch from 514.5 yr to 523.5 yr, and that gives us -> 1.4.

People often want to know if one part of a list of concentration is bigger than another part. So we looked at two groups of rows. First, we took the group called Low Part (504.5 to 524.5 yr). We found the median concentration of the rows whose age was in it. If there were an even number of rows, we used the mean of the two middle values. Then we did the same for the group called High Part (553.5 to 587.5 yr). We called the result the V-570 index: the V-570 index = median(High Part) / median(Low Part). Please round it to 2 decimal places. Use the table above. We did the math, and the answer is 0.82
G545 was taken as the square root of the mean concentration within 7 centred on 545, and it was 1.66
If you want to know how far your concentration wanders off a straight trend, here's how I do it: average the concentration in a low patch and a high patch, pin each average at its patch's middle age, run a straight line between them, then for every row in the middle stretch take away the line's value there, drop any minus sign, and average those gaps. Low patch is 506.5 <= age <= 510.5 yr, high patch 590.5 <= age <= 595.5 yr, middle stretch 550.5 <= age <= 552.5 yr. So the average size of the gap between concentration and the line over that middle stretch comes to 0.55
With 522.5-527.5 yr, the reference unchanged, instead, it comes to 0.23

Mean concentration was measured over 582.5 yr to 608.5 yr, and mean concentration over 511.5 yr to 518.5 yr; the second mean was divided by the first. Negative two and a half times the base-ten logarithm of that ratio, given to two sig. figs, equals -0.27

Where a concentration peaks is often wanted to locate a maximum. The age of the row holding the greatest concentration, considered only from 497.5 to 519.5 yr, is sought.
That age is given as 518.0 yr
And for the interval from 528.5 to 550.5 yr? 543.0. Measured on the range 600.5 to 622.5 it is 619.0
